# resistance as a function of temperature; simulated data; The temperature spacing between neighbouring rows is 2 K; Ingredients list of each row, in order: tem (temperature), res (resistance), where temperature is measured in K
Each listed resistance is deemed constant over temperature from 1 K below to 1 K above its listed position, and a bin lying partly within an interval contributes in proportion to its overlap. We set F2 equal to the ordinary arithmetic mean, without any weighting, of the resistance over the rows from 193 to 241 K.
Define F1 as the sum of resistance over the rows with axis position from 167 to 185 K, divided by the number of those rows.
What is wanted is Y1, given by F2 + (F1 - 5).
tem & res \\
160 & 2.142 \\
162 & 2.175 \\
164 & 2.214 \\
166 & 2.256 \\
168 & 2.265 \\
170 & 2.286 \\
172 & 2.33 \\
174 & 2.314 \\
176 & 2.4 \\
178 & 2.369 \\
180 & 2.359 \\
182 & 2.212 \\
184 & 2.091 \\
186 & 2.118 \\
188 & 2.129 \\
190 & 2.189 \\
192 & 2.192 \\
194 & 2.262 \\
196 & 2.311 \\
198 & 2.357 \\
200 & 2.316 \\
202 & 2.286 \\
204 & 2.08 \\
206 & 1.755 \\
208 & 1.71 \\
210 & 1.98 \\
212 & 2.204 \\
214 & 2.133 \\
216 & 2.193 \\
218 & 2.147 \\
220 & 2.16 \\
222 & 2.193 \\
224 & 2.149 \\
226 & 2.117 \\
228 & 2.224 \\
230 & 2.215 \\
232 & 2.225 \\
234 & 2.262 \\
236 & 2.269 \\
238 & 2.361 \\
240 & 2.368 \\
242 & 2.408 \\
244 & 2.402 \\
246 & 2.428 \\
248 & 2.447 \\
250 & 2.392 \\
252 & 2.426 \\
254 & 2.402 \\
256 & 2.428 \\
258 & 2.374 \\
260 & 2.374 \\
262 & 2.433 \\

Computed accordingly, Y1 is -0.53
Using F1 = 2.29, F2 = 2.18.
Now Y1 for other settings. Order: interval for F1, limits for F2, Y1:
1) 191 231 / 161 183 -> -0.56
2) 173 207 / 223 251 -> -0.48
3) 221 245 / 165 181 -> -0.41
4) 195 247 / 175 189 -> -0.56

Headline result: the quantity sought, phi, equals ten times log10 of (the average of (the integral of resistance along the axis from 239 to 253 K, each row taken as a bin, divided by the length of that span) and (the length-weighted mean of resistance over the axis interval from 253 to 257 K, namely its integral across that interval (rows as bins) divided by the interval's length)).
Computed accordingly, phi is 3.82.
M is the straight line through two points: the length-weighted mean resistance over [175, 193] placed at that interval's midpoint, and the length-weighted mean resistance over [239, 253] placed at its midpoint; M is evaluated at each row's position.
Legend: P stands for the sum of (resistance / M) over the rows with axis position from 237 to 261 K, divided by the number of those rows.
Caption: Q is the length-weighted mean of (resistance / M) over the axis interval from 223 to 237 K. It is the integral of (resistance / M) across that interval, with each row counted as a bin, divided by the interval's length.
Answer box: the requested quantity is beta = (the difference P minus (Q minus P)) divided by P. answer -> 1.06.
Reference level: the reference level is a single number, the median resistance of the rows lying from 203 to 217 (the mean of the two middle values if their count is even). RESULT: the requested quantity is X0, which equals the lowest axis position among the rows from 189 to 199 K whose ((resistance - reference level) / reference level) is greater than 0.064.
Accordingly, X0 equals 194 K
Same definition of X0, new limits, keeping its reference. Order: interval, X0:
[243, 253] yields 244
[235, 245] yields 236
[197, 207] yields 198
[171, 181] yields 172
